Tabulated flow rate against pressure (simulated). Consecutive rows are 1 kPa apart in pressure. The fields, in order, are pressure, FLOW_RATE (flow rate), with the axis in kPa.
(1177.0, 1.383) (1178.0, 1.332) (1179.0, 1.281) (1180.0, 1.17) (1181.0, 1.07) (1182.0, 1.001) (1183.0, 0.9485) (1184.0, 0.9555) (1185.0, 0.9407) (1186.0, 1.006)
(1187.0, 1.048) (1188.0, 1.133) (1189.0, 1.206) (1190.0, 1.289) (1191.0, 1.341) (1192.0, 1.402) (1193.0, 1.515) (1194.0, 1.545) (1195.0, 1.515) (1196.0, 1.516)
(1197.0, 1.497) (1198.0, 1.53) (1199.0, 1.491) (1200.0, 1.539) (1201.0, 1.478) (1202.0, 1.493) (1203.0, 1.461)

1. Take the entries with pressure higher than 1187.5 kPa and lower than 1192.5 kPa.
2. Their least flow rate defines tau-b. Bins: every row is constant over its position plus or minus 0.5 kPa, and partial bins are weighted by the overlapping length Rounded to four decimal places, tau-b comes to 1.1330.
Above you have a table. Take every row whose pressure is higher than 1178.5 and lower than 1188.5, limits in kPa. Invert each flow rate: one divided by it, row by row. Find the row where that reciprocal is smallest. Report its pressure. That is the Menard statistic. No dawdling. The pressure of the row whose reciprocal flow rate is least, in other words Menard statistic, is 1179.0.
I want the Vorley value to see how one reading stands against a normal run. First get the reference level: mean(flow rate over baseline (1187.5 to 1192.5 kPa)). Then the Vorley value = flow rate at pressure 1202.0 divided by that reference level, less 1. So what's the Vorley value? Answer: 0.17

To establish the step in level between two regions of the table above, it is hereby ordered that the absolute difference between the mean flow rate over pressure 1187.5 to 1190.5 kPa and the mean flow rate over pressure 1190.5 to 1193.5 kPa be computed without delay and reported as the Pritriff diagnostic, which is 0.21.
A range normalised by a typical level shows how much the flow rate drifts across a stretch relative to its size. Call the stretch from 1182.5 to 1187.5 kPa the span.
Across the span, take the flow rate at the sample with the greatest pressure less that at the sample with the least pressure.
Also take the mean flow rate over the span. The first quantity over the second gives 0.10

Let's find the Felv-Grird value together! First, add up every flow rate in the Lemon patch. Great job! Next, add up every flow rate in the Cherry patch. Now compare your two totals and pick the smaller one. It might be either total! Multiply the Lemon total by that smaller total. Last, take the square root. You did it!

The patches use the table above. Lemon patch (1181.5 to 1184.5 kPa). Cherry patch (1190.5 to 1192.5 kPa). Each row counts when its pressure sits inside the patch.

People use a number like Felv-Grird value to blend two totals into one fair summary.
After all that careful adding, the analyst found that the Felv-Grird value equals 2.8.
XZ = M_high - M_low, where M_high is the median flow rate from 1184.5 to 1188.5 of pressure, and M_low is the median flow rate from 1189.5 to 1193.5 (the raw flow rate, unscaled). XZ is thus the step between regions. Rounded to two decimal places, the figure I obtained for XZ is -0.34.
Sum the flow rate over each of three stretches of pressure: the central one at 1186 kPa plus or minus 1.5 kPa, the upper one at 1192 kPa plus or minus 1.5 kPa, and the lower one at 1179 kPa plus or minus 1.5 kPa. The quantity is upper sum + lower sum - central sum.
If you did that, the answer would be 5.0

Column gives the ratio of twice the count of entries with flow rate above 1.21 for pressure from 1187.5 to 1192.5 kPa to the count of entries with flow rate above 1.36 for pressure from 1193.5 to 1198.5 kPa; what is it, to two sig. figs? 1.2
